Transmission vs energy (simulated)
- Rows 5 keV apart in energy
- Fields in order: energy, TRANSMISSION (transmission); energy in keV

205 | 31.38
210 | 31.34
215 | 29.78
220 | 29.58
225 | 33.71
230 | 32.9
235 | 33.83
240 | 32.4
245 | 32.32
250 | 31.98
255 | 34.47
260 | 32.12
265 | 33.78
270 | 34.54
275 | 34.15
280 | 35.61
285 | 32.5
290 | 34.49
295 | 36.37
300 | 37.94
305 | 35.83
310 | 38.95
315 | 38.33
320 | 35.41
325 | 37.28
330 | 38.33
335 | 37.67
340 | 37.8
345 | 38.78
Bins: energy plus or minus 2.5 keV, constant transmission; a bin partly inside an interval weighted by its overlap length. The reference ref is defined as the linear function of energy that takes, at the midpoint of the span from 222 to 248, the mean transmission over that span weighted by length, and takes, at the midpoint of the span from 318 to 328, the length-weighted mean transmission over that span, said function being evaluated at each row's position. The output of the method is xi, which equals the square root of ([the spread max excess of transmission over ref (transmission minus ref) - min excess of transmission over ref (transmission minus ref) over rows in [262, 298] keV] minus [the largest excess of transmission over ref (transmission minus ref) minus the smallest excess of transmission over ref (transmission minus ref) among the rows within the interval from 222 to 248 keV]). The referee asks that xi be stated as 1.1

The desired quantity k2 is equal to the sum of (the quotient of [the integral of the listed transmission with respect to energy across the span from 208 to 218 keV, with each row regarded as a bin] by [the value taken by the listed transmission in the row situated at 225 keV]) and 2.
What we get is 11.0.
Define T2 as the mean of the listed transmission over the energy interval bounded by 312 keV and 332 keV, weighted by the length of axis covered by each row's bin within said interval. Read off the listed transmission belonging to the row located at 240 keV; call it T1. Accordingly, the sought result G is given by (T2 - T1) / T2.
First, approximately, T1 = 32.4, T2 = 37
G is 0.13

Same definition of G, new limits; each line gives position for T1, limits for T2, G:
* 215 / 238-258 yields 0.09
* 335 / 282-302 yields -0.07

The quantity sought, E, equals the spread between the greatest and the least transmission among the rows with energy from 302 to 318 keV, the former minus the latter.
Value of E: 3.1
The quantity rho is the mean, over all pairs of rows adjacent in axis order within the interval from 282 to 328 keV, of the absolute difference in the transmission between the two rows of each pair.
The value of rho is 2.0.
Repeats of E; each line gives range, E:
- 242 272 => 2.6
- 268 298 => 3.9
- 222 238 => 0.9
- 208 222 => 1.8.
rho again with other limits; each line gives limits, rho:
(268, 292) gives 1.7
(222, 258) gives 1.0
